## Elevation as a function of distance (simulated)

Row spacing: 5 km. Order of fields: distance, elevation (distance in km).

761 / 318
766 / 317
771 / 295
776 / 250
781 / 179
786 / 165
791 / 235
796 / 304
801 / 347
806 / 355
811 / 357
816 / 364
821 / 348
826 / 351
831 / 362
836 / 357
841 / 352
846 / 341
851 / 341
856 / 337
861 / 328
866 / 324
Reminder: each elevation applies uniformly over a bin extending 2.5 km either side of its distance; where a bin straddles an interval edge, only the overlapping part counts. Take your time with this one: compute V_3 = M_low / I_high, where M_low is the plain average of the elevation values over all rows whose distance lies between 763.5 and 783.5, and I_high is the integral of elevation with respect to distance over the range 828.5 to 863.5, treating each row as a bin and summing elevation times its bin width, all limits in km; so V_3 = 0.022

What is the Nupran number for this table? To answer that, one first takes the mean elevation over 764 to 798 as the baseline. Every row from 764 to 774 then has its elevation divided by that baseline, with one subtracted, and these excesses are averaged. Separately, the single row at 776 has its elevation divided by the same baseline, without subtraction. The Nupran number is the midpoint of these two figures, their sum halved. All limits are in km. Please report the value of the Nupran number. 0.62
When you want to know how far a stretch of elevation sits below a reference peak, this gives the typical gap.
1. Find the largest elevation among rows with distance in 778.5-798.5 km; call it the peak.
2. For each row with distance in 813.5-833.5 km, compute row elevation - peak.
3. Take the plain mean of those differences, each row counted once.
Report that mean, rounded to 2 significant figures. 52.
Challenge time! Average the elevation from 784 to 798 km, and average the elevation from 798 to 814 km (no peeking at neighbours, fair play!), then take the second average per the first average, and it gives 1.50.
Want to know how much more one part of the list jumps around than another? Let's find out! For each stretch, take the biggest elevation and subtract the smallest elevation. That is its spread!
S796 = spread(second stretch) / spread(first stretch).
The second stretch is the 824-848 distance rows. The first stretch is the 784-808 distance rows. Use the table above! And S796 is 0.11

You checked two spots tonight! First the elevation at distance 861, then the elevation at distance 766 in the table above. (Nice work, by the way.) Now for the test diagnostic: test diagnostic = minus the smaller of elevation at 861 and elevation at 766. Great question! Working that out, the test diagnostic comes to -317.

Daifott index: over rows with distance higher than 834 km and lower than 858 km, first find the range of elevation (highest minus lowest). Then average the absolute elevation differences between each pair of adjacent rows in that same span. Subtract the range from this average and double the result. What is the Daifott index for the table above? -30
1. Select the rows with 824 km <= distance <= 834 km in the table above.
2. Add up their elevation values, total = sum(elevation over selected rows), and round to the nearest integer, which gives 713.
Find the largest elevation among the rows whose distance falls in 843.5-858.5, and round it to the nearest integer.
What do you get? 341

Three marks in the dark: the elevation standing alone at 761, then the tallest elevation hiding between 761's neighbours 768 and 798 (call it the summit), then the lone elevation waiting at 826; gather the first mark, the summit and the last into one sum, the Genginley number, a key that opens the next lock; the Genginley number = 973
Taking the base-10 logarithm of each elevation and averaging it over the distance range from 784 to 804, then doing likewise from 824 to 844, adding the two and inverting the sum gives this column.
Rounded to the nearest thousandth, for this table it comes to 0.202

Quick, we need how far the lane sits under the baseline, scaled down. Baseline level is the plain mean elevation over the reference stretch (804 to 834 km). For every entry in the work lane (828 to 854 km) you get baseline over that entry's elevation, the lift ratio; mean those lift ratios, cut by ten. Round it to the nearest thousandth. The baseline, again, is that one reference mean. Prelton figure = 0.102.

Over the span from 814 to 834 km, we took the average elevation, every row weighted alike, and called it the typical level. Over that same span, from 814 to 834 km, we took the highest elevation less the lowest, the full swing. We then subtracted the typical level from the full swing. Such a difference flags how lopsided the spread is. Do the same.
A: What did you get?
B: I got -340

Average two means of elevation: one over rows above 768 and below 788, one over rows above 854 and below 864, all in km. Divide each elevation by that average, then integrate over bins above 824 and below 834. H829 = 13 km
